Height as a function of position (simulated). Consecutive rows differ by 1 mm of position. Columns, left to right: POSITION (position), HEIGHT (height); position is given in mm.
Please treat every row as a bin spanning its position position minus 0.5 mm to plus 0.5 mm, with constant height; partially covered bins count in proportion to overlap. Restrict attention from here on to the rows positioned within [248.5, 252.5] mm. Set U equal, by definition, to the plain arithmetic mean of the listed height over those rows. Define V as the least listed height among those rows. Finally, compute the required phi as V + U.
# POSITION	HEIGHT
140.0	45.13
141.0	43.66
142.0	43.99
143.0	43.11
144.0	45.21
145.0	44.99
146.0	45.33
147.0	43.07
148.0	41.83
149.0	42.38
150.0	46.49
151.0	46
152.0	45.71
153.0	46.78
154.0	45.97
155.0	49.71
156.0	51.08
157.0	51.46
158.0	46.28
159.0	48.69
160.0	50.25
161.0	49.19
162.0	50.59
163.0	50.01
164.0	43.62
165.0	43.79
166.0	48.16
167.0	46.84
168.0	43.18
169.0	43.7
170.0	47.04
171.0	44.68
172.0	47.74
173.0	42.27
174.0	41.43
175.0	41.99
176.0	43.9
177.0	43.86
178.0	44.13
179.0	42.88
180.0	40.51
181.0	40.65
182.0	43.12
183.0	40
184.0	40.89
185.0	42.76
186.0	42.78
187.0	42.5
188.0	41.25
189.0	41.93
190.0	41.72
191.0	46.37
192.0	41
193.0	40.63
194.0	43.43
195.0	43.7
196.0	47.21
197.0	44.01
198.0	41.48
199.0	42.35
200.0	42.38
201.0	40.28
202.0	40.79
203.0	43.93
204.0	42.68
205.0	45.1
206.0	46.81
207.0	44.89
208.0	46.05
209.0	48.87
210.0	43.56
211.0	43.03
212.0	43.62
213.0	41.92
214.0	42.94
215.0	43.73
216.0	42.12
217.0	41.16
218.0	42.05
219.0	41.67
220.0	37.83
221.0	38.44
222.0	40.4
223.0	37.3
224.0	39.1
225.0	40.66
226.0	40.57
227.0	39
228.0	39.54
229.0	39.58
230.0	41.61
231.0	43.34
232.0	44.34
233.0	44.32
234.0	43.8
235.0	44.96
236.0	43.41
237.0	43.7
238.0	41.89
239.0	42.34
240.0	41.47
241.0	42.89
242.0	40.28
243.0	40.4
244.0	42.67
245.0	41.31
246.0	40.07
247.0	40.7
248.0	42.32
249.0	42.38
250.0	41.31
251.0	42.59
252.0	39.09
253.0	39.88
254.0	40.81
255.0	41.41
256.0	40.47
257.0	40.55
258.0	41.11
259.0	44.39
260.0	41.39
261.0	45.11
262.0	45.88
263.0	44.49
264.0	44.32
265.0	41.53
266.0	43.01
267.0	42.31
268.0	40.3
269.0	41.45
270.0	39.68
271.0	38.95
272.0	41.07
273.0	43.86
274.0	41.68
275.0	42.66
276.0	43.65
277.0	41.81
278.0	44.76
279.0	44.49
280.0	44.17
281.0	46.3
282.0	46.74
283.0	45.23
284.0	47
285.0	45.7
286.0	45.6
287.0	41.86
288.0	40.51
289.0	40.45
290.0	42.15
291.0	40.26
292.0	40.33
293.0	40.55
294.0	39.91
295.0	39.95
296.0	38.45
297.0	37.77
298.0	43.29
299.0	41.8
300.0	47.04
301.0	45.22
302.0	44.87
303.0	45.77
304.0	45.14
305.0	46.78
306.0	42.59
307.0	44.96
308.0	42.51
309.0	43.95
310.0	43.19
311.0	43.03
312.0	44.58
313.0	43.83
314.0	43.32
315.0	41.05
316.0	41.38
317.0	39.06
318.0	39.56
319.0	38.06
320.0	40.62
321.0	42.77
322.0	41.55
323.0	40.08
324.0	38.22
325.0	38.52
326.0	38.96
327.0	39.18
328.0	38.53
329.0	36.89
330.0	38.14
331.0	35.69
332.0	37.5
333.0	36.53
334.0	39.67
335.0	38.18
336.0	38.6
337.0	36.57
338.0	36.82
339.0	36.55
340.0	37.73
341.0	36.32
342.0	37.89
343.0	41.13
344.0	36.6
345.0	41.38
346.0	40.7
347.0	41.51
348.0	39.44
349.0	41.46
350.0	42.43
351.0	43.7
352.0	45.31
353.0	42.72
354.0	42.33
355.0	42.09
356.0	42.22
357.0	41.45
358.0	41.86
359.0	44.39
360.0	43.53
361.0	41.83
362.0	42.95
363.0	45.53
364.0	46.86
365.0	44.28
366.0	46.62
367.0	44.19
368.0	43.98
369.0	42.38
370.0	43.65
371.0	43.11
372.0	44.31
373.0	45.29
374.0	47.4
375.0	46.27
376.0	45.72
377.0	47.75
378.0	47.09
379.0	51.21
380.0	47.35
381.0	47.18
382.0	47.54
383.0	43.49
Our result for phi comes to 80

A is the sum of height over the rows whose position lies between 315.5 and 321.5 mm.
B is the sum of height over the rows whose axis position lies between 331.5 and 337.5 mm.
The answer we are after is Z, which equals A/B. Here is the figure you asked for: 1.06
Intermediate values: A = 241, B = 227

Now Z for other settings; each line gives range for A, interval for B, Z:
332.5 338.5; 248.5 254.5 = 0.92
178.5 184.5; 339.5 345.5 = 1.07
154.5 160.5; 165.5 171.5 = 1.09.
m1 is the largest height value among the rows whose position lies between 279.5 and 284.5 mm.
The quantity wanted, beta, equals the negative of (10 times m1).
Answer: -470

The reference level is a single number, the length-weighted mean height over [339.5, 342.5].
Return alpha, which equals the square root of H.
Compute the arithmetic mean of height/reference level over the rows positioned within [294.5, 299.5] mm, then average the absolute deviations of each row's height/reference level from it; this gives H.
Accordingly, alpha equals 0.222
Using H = 0.049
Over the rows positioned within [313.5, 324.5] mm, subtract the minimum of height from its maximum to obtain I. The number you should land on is 5.3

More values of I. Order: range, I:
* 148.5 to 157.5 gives 9.1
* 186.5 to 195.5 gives 5.7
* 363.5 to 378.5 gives 5.4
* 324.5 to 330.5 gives 2.3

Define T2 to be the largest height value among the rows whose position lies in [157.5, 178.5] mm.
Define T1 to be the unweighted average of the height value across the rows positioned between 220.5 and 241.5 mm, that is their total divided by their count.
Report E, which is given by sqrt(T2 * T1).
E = 46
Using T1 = 41.6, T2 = 50.59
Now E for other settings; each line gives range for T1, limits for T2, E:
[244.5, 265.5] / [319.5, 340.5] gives 42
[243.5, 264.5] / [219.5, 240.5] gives 43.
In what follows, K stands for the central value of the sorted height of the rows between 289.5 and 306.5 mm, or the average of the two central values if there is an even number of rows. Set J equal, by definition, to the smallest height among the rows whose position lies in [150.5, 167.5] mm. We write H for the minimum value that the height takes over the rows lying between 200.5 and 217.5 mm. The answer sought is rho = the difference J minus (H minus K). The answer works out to 45.5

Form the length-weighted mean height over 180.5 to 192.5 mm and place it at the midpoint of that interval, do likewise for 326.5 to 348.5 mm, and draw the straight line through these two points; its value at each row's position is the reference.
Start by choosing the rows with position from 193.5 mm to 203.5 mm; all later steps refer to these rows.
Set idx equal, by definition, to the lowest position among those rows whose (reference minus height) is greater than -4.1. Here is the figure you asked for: 194.0 mm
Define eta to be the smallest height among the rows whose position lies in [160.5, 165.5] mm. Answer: 43.62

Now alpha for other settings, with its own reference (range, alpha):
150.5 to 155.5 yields 0.176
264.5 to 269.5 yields 0.142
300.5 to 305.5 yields 0.124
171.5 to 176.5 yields 0.225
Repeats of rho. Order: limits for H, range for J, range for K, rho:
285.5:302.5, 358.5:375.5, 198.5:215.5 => 47.6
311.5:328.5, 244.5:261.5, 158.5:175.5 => 47.9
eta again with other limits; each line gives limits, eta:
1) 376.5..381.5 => 47.09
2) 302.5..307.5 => 42.59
